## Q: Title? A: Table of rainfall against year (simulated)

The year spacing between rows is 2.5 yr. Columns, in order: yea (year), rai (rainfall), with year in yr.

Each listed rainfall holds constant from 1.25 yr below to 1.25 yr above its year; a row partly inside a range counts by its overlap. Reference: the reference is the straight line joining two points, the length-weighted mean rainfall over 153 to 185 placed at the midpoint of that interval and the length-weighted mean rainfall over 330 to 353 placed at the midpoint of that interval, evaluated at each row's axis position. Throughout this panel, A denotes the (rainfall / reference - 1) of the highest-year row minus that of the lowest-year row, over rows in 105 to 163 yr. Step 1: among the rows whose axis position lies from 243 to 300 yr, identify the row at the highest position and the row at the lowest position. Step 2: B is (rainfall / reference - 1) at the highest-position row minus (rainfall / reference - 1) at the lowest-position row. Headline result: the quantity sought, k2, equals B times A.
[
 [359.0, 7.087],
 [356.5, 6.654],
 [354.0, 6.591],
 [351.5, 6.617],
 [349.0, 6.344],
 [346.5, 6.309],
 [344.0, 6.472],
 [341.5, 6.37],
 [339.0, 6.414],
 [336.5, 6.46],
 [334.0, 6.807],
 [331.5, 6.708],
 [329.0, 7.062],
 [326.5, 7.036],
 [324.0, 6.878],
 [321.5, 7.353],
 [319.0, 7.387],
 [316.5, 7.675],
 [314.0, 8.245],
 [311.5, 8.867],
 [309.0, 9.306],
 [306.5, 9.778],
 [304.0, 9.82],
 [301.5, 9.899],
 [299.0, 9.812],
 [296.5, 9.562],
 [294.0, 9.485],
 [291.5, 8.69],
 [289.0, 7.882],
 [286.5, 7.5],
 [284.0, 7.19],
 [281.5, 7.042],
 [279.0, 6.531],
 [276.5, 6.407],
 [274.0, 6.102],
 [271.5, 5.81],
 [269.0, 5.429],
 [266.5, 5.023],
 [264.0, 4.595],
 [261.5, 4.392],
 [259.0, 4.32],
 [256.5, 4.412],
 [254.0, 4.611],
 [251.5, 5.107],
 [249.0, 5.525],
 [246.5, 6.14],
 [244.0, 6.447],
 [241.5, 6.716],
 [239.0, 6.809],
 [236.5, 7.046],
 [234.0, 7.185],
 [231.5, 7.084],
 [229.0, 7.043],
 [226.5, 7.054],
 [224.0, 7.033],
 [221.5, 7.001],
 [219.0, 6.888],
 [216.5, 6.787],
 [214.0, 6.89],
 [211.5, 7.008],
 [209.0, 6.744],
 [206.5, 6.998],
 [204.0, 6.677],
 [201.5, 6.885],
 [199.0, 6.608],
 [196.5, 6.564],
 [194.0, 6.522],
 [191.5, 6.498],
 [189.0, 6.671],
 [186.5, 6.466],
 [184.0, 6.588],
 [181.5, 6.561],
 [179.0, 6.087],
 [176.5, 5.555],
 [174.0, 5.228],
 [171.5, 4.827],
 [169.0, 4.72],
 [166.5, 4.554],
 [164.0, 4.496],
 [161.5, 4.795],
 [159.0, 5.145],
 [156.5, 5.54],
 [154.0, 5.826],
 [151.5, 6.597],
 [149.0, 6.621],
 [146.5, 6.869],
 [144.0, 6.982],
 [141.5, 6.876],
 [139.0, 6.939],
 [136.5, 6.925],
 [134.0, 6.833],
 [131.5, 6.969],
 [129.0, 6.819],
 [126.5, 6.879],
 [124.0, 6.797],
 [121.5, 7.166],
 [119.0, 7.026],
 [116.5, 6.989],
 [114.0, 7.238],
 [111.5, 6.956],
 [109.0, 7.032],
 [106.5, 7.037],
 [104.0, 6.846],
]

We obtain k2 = -0.25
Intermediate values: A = -0.519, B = 0.48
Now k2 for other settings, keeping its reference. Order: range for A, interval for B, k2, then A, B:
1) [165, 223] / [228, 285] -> -0.02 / 0.374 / -0.05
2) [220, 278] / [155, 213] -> -0.03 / -0.171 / 0.19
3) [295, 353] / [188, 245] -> 0.06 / -0.533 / -0.11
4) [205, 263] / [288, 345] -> 0.15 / -0.512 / -0.29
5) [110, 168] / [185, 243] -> 0.02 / -0.544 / -0.03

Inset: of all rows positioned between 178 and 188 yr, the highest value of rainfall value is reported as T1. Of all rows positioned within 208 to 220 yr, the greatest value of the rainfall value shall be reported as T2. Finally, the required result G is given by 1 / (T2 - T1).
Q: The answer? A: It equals 2.4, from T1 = 6.588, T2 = 7.008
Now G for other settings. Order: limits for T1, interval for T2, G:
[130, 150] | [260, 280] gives -2.2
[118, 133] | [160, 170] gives -0.4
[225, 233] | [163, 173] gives -0.4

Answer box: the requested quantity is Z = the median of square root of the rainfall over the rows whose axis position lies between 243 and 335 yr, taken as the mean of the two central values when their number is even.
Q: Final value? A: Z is 2.65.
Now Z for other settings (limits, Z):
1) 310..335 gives 2.68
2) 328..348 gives 2.54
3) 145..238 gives 2.57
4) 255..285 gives 2.37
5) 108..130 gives 2.64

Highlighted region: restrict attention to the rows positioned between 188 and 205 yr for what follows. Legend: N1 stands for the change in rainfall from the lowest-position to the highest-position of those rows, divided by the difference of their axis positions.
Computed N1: 0.00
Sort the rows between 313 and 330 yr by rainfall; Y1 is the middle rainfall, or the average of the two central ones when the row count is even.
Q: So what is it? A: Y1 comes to 7.4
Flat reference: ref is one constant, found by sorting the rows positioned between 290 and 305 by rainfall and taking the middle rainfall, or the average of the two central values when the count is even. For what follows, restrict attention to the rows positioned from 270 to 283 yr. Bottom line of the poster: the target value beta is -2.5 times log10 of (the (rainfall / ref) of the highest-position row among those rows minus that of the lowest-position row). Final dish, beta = 2.2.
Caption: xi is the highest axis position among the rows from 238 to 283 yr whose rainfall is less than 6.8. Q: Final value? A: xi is 279.0 yr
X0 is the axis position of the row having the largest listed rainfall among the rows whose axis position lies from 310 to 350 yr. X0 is 311.5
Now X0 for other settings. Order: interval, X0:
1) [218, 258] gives 234.0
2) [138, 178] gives 144.0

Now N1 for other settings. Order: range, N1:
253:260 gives -0.06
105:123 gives 0.01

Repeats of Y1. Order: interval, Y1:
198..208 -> 6.8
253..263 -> 4.4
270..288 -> 6.5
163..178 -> 4.8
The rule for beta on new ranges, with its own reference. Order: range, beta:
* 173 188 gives 2.2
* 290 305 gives 2.3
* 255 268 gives 3.0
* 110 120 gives 5.4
